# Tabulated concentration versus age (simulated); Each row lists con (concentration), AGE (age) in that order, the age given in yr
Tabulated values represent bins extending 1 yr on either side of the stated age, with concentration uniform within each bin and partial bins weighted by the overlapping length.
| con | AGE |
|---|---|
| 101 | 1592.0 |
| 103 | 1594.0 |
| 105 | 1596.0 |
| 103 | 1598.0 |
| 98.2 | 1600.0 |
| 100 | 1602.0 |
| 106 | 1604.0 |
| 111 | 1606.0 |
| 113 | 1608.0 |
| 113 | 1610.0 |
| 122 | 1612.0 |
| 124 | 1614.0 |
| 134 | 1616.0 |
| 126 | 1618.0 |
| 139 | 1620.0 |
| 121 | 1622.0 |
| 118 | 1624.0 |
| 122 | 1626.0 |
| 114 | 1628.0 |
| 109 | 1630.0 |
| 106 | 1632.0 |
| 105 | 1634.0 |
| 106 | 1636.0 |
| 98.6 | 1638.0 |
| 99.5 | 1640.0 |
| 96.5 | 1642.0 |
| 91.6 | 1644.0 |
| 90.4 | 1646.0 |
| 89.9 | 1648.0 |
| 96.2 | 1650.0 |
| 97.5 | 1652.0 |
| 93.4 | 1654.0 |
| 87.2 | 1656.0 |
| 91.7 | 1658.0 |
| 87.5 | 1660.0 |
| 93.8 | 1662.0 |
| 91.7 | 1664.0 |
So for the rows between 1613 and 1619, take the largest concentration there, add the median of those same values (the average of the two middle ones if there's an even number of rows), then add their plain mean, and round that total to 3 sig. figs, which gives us 388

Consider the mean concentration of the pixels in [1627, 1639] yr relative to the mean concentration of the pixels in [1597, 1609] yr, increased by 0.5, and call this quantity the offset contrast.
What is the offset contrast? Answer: 1.51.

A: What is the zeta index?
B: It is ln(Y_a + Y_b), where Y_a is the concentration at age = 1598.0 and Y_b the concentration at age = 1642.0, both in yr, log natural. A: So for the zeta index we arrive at 5.30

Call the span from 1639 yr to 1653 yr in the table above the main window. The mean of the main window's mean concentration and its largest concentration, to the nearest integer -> 97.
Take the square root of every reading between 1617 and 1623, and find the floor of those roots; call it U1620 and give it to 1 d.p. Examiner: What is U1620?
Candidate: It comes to 11.0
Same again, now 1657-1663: 9.4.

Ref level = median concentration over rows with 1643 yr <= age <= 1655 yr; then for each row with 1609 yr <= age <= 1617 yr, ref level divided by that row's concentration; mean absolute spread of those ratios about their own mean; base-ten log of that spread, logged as -1.454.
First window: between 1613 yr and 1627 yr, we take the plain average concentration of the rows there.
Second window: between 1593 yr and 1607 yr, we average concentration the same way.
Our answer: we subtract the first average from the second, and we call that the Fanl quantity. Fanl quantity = -23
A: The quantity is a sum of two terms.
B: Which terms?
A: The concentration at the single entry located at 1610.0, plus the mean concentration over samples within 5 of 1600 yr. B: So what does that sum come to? 215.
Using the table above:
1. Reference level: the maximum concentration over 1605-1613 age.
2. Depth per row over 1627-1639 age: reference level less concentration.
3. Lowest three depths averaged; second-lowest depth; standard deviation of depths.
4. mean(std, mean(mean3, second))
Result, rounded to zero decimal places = 9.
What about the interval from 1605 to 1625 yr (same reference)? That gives -1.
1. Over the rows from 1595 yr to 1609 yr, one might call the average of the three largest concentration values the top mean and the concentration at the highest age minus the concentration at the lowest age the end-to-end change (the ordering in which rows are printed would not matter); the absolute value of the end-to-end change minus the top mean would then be 102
